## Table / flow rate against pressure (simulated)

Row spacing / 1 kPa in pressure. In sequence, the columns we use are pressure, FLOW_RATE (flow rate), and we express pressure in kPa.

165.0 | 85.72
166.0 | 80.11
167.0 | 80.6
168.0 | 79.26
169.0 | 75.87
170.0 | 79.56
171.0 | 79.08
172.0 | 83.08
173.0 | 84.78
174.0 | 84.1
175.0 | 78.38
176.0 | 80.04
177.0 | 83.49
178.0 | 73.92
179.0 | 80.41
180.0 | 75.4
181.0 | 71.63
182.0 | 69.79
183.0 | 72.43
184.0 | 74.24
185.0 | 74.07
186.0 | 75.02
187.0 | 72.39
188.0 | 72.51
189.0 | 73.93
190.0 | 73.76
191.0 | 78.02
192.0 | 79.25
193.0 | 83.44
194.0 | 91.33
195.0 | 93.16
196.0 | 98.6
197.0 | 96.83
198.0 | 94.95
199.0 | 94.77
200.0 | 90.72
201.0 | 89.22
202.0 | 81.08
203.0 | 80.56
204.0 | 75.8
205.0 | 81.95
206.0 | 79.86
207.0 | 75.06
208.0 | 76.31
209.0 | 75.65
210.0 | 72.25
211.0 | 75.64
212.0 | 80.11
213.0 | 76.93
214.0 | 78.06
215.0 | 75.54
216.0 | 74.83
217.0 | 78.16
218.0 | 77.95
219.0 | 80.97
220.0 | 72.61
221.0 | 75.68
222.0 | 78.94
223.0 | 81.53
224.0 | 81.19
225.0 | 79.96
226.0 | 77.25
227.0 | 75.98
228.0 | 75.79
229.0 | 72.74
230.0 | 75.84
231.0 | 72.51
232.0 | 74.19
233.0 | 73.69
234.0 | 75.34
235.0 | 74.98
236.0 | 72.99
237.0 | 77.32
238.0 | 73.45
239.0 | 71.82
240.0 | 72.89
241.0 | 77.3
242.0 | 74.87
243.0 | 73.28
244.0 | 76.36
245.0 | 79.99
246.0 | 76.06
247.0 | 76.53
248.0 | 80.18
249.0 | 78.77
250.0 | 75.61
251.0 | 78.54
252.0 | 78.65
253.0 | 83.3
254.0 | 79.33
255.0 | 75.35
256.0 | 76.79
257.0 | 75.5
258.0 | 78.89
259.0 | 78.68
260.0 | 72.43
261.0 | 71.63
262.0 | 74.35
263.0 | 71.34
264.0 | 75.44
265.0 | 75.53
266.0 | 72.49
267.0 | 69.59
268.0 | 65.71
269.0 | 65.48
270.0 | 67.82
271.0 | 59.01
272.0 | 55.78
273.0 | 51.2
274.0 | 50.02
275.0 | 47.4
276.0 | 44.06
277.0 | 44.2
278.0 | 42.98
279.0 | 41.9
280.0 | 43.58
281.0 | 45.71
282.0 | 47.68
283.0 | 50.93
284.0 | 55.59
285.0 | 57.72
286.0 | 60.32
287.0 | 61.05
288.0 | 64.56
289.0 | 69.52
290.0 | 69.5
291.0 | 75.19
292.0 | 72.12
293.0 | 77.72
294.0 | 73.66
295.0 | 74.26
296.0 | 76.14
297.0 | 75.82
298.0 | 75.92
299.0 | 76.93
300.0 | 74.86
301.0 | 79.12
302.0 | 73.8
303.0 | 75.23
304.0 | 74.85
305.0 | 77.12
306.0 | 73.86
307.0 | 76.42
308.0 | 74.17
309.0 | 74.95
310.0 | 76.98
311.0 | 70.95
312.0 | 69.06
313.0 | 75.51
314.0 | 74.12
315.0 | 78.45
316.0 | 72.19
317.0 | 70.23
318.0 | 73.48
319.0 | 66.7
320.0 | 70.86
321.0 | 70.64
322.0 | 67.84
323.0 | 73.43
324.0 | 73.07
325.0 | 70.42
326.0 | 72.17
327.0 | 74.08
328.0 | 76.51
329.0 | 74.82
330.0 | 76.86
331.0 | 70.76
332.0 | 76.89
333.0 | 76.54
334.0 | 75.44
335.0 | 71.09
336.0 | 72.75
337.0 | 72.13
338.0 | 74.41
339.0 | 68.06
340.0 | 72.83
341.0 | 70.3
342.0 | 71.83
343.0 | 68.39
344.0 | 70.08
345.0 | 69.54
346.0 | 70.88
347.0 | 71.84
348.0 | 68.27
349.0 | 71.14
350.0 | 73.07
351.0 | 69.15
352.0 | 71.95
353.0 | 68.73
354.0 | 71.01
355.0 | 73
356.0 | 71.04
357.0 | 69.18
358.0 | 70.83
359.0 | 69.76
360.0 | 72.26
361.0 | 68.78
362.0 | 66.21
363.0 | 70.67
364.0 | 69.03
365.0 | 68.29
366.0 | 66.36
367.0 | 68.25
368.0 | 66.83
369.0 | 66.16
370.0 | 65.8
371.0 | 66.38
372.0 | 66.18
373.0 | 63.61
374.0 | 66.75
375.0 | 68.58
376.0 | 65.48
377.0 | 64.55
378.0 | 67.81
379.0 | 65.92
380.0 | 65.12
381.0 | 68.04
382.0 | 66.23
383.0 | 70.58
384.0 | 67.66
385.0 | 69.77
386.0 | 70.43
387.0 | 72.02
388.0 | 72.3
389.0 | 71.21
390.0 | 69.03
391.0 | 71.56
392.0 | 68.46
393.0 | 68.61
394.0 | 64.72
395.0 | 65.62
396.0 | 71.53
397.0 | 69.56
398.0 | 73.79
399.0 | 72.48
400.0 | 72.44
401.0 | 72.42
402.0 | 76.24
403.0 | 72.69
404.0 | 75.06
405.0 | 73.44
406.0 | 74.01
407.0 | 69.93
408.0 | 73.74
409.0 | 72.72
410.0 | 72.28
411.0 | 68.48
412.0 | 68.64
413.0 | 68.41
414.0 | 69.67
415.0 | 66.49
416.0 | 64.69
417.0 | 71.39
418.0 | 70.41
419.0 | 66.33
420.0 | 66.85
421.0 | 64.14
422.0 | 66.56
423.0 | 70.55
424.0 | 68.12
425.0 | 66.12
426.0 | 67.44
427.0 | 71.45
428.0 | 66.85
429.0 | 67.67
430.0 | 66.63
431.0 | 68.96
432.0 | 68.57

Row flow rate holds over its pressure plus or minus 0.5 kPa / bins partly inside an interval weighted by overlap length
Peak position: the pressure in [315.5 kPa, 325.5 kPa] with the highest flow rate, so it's 318.0 kPa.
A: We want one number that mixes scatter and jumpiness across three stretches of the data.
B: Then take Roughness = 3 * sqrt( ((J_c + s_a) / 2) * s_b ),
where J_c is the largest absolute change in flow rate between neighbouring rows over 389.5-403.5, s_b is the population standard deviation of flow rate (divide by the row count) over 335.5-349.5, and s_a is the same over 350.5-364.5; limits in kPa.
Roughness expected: 7.9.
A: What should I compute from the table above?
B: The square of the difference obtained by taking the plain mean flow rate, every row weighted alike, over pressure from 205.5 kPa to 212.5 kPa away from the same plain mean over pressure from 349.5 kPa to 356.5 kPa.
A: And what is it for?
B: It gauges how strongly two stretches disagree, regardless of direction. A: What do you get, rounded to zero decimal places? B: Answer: 28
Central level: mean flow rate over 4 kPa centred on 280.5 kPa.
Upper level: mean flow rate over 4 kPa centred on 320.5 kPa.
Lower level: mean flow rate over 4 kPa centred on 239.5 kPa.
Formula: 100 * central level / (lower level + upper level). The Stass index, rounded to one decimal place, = 31.3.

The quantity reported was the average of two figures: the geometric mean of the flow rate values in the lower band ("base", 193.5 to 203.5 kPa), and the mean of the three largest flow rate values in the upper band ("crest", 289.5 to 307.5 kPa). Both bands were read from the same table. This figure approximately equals 84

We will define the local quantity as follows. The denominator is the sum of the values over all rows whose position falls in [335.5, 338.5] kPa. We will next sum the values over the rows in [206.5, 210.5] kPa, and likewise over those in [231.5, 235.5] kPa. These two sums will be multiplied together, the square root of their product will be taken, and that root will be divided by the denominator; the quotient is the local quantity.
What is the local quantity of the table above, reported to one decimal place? 1.4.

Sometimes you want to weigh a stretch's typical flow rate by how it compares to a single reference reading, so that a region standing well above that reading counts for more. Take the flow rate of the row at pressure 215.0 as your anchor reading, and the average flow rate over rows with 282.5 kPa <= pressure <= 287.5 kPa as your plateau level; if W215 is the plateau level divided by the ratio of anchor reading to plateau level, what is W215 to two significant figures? 43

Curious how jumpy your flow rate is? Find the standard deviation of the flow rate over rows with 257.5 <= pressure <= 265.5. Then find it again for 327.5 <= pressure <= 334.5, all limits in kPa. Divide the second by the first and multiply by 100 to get 74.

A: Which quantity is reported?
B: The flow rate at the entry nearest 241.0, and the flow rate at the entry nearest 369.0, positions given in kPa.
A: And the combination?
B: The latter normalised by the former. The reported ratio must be 0.86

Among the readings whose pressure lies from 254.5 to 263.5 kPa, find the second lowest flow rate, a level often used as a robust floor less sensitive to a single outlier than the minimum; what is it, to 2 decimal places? 71.63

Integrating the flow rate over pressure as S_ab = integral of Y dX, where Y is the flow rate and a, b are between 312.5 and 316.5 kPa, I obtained 300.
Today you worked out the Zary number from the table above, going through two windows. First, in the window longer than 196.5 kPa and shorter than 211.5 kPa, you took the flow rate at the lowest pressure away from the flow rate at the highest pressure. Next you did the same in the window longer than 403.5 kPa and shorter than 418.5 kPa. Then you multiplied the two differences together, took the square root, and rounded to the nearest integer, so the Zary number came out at 10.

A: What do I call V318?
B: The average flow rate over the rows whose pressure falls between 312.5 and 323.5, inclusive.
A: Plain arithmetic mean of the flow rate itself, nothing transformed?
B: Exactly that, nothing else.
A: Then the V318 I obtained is 72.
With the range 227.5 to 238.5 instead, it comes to 74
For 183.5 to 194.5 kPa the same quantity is 77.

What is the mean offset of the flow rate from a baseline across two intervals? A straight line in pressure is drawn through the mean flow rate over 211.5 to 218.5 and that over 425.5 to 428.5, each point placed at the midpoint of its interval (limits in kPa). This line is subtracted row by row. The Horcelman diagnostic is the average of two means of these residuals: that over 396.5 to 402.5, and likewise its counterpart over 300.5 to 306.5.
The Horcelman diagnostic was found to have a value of 2.5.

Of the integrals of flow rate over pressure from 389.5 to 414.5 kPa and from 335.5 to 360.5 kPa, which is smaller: 1772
